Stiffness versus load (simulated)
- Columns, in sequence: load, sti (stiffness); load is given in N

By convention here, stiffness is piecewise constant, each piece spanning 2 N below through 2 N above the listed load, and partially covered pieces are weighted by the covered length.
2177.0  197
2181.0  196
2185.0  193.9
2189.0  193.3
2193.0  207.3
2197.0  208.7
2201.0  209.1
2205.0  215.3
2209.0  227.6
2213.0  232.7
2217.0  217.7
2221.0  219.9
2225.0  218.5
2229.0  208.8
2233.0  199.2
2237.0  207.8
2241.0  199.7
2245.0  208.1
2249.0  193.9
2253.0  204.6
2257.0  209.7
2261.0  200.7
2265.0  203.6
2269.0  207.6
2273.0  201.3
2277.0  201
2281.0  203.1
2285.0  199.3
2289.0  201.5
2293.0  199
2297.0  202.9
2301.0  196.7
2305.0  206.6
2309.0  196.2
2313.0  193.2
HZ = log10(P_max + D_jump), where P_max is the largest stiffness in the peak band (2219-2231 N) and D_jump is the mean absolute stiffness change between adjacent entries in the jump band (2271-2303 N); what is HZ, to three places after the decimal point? 2.348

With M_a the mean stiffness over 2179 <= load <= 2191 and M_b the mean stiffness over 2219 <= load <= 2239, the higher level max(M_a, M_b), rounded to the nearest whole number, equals 211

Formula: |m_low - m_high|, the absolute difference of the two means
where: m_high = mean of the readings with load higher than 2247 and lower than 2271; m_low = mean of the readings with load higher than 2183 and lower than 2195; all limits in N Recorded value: 5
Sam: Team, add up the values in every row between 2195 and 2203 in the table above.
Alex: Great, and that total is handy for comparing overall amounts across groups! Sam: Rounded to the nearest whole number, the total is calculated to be 418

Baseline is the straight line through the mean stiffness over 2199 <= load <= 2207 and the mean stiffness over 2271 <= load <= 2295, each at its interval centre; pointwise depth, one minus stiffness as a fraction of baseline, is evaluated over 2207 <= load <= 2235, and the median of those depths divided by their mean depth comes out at 1.2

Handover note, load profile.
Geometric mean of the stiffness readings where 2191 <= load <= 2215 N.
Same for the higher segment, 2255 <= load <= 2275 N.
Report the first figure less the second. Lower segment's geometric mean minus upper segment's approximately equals 12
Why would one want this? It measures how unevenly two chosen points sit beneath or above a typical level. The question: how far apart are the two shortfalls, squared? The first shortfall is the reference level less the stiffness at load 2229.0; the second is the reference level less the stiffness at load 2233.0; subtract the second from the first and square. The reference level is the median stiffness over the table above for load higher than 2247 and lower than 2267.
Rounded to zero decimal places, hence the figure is 92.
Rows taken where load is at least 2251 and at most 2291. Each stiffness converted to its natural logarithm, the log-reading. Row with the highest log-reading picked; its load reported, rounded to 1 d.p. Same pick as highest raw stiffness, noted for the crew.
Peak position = 2257.0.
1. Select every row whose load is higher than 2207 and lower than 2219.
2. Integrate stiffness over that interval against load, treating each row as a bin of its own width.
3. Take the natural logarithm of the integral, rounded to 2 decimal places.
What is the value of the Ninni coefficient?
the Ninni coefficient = 7.91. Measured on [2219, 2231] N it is 7.86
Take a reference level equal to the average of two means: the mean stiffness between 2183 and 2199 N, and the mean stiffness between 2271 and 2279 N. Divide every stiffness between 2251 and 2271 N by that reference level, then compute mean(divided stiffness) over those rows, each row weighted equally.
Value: 1.021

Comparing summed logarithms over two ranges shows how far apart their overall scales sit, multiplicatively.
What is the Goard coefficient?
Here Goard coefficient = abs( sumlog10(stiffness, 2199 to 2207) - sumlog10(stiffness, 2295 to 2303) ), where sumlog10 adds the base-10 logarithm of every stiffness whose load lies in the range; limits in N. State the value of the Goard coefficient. 0.052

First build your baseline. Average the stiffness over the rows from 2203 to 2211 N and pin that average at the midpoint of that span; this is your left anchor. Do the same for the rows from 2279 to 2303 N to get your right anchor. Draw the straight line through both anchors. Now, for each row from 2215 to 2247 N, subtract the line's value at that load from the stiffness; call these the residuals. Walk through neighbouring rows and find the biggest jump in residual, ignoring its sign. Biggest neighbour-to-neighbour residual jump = 9.6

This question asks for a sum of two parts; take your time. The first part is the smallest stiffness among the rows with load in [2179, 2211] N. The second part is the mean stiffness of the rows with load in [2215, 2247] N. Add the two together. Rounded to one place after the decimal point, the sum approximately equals 403.3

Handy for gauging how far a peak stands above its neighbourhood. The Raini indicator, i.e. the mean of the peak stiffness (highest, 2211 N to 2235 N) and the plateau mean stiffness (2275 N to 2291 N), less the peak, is -16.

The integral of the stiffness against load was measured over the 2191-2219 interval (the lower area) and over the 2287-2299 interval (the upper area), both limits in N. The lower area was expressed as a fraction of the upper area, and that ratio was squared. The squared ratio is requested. 6.3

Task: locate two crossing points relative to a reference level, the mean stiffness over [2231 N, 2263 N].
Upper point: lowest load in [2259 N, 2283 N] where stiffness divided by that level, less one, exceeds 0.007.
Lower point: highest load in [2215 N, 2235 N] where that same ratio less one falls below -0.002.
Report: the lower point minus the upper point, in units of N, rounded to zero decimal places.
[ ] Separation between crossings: -36 N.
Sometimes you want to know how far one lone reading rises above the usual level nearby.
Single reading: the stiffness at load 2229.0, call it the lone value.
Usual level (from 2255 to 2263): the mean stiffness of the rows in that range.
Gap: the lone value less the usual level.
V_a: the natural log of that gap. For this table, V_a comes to 1.3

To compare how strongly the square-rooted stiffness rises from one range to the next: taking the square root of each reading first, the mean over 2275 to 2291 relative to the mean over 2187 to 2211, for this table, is 0.98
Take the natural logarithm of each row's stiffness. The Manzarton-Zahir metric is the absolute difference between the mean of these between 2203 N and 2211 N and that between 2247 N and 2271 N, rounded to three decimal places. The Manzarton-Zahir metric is 0.085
